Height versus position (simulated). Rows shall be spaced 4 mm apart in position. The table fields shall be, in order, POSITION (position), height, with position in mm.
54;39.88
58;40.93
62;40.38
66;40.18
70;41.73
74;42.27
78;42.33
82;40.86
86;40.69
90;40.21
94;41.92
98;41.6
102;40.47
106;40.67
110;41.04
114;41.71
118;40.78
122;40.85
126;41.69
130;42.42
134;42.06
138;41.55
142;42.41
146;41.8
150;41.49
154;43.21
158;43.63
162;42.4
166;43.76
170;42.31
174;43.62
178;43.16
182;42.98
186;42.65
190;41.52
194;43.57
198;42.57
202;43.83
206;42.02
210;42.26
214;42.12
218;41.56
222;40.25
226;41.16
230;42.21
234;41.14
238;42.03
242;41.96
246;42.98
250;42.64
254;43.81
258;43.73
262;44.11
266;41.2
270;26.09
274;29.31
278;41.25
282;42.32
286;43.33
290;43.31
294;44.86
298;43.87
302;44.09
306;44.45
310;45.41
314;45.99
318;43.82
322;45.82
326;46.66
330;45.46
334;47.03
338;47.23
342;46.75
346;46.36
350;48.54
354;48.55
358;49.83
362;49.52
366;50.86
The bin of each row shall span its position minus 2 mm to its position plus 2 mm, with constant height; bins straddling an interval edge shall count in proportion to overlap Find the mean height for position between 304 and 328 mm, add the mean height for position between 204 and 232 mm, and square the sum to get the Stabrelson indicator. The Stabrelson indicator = 7571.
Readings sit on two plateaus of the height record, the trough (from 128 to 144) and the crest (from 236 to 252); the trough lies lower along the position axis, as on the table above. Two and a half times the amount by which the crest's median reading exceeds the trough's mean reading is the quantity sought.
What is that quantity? 1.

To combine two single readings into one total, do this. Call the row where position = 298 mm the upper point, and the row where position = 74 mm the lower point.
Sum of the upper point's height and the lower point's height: 86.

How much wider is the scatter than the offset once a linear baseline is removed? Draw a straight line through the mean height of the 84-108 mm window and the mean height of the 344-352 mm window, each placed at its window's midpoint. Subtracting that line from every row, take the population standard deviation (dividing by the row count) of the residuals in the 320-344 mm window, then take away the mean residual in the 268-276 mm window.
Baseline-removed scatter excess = 18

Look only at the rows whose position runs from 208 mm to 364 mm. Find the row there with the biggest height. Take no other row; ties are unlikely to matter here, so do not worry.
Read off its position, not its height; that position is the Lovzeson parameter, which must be 358 mm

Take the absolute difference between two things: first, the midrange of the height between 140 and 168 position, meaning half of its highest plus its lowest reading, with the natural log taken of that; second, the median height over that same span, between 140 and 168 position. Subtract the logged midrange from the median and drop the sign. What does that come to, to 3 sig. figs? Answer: 38.7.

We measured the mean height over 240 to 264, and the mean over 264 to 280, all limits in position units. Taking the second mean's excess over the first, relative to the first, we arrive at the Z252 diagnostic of -0.20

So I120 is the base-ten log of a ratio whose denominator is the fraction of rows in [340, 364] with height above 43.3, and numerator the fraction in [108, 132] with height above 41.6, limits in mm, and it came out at -0.30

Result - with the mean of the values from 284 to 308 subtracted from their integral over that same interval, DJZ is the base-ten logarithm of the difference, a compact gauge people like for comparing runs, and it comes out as 3.01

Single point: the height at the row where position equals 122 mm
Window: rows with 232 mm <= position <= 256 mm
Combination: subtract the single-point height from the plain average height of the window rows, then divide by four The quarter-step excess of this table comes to 0.39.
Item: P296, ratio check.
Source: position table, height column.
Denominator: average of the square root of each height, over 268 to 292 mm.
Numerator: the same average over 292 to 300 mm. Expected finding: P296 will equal 1.09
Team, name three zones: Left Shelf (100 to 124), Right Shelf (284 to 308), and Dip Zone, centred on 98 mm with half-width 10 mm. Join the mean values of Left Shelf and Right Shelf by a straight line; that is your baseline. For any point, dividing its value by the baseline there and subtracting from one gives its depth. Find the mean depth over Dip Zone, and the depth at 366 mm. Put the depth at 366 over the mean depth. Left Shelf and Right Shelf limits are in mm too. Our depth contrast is 17.9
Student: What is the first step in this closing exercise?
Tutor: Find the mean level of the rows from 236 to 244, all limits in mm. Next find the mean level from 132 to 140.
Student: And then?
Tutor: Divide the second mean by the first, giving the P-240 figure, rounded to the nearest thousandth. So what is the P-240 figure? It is 0.995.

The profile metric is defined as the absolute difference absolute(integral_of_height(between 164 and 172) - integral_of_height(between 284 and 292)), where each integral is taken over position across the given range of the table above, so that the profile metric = 2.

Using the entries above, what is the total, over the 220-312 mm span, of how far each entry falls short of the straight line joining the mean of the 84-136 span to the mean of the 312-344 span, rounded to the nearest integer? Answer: 73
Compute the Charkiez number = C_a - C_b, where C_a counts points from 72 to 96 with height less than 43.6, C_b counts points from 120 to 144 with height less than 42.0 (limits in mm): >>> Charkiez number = 3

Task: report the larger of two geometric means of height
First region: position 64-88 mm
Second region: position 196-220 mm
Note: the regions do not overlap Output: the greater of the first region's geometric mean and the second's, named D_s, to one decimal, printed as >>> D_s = 42.4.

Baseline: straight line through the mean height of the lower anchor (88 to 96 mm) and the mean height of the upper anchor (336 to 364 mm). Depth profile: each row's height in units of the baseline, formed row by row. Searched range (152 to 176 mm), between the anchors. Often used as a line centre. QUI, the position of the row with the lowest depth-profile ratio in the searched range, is 170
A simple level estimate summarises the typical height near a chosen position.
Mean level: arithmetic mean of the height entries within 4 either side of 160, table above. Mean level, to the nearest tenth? 43.0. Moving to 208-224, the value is 41.5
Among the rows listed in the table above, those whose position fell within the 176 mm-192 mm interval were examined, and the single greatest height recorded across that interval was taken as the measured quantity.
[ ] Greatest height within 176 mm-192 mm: 43.16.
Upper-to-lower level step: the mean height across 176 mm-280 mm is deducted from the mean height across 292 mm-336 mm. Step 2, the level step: 4.0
